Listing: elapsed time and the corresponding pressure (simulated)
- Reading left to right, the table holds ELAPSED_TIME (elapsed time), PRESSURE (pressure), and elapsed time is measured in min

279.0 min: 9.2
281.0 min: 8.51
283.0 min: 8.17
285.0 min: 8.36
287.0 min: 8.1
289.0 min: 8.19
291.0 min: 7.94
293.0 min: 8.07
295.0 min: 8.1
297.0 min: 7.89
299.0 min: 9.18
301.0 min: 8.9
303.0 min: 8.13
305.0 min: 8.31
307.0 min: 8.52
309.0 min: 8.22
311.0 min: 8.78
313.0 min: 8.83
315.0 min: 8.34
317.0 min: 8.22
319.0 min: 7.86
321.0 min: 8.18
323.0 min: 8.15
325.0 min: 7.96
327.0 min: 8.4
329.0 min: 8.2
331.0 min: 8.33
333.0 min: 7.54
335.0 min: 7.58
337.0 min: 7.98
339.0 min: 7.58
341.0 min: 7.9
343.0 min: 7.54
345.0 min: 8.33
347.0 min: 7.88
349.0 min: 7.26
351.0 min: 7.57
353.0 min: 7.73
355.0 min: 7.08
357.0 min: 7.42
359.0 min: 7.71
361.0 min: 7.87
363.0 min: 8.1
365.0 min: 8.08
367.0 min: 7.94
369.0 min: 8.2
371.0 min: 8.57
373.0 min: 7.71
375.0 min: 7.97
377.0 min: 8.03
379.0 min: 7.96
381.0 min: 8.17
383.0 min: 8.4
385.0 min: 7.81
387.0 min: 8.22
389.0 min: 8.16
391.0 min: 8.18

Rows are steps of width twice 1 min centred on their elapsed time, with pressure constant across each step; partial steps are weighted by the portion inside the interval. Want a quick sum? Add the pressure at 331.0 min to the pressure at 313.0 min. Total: 17.2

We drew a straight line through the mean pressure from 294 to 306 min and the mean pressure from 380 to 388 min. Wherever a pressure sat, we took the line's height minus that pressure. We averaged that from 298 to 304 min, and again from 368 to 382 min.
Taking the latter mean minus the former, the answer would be 0.4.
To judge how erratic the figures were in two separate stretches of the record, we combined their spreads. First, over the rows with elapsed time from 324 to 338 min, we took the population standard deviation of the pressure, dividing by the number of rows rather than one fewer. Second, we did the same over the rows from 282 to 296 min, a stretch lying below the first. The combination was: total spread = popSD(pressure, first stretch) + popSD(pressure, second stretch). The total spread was 0.44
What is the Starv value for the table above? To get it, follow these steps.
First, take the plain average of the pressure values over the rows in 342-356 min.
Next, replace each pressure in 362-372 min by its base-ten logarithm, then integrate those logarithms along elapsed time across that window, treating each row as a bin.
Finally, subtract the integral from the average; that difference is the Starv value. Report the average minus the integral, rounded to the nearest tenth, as -1.5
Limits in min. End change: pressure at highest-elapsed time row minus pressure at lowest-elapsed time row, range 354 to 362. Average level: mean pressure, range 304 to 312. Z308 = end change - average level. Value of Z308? -7.7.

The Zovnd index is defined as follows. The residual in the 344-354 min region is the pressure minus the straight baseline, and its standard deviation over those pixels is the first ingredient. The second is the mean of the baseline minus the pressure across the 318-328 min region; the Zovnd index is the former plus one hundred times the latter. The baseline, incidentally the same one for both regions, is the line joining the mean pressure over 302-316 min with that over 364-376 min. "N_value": 25.6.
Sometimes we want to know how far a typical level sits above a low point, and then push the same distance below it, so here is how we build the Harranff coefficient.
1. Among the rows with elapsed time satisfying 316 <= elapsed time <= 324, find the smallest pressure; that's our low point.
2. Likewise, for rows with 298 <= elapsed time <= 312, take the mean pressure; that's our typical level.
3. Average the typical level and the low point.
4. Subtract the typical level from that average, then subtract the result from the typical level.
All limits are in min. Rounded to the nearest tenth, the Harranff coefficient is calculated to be 8.9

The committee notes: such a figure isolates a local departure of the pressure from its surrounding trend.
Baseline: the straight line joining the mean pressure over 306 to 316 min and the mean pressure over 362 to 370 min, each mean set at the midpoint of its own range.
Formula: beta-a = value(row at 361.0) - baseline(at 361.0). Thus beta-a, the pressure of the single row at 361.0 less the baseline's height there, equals -0.25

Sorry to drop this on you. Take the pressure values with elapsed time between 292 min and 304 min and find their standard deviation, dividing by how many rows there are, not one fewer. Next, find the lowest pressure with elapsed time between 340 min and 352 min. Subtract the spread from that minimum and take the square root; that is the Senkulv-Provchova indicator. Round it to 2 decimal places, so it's 2.60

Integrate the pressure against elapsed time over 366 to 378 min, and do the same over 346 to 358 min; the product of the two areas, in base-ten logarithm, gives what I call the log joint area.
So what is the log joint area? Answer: 3.94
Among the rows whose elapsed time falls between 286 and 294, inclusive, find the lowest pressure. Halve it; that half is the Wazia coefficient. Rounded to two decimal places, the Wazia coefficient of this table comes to 3.97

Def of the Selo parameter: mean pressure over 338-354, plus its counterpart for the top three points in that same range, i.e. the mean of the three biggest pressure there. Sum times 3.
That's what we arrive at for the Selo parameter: 47.3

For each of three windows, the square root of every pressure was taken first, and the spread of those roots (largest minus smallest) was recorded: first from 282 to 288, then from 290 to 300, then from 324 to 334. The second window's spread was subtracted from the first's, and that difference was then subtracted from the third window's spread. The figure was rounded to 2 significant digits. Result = 0.33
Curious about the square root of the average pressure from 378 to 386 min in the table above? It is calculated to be 2.84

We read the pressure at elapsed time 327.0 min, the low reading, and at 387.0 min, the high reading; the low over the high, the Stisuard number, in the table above 1.02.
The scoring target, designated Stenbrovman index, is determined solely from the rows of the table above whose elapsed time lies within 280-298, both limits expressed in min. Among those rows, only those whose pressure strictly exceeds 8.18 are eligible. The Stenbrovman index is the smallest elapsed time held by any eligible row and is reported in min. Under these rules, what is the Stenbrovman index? 281.0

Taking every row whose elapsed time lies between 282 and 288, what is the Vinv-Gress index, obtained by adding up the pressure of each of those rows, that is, 24.6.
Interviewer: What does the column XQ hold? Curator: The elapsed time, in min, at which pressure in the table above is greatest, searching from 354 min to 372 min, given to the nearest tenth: 371.0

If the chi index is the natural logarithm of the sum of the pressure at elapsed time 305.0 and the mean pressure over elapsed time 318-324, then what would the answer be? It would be 2.80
